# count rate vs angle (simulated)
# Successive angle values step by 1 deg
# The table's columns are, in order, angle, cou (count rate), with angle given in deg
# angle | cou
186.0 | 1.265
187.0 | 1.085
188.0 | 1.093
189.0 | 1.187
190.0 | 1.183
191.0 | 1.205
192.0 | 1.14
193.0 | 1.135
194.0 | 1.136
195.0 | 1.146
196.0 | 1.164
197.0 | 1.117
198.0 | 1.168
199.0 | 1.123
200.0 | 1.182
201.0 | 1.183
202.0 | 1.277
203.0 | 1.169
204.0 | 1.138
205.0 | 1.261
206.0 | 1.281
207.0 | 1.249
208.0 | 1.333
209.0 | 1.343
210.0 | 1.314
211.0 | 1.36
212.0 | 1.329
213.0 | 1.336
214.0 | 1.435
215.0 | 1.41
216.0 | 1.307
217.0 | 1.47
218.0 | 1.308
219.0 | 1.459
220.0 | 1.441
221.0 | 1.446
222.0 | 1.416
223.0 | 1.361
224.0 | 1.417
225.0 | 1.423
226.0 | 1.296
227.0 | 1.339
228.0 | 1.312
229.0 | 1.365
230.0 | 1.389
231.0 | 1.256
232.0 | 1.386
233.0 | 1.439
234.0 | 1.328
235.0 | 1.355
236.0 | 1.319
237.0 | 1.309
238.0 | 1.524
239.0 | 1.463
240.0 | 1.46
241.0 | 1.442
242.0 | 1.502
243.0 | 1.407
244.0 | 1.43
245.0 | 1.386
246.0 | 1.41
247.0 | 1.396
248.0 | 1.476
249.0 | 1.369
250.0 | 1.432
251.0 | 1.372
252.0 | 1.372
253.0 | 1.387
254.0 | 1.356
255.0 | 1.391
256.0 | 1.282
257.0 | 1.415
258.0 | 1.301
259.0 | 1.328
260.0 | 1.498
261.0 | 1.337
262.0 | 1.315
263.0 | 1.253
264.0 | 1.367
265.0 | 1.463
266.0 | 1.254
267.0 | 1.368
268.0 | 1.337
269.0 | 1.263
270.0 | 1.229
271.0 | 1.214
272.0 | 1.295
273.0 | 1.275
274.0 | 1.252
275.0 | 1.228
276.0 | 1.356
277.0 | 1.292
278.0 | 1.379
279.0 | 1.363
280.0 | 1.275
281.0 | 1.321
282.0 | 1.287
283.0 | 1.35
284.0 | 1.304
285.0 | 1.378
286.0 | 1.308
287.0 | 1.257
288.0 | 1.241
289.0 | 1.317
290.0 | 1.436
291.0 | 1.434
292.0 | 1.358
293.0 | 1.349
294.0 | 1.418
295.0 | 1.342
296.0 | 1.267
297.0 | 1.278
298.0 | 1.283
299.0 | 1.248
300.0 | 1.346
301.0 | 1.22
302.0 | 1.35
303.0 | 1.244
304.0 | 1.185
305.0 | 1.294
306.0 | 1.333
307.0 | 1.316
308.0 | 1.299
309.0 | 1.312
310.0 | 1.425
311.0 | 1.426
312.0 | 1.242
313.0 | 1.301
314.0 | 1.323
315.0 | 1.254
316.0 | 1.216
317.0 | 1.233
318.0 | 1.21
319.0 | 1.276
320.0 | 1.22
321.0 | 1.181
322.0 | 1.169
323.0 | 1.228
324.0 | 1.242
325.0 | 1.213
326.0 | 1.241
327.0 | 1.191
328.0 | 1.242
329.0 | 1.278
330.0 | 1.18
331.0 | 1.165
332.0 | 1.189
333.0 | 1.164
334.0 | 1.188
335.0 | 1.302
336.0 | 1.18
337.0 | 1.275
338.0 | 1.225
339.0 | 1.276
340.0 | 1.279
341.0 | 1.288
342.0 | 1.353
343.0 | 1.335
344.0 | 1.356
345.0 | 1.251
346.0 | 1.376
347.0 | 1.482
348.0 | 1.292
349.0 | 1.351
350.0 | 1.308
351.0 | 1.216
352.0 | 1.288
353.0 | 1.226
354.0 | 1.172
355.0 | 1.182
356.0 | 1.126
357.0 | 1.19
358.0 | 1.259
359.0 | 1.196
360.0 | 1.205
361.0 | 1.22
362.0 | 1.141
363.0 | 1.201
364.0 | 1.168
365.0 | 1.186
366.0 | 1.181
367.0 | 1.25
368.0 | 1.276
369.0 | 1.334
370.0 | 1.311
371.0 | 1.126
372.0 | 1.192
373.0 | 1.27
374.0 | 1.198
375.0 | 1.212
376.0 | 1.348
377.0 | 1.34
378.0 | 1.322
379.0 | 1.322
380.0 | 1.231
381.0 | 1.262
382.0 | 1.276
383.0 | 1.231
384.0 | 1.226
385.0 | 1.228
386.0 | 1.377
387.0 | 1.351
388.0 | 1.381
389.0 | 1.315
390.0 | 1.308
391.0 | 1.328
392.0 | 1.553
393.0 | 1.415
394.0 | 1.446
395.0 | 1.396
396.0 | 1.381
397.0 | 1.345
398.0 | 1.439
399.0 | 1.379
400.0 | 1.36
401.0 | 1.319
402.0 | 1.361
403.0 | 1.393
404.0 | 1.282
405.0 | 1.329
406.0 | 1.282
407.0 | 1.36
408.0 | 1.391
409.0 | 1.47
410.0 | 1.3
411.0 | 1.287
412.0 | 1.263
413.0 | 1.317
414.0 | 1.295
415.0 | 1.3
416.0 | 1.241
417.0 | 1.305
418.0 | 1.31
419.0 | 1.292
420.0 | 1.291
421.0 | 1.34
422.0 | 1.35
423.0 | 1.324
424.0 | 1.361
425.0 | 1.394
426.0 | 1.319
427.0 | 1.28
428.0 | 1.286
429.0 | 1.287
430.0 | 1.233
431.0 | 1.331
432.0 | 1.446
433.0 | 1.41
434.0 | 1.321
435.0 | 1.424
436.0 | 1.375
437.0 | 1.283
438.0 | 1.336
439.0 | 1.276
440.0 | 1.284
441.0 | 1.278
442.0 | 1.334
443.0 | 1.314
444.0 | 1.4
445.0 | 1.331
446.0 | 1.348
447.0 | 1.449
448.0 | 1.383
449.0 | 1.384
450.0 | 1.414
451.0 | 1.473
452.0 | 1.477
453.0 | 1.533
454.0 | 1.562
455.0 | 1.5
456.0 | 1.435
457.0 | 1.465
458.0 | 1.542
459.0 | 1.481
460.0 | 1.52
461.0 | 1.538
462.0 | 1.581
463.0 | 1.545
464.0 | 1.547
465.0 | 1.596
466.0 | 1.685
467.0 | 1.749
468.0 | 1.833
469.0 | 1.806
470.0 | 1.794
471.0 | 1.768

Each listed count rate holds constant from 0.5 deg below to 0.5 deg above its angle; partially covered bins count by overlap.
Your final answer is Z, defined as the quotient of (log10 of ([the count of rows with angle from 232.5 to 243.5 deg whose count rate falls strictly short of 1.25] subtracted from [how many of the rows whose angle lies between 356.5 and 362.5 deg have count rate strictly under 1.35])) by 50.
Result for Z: 0.016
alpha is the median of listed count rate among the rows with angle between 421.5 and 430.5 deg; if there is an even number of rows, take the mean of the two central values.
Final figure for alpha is 1.32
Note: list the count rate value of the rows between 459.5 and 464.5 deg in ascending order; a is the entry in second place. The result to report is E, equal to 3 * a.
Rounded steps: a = 1.538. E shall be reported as 4.61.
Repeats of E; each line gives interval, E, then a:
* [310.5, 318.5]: 3.65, 1.216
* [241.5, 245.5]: 4.22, 1.407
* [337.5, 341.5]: 3.83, 1.276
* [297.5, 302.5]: 3.74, 1.248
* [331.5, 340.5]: 3.54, 1.18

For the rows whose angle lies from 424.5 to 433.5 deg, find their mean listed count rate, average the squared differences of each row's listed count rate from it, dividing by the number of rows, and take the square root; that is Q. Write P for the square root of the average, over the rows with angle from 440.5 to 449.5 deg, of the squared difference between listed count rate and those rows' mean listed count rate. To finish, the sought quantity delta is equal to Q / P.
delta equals 1.37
